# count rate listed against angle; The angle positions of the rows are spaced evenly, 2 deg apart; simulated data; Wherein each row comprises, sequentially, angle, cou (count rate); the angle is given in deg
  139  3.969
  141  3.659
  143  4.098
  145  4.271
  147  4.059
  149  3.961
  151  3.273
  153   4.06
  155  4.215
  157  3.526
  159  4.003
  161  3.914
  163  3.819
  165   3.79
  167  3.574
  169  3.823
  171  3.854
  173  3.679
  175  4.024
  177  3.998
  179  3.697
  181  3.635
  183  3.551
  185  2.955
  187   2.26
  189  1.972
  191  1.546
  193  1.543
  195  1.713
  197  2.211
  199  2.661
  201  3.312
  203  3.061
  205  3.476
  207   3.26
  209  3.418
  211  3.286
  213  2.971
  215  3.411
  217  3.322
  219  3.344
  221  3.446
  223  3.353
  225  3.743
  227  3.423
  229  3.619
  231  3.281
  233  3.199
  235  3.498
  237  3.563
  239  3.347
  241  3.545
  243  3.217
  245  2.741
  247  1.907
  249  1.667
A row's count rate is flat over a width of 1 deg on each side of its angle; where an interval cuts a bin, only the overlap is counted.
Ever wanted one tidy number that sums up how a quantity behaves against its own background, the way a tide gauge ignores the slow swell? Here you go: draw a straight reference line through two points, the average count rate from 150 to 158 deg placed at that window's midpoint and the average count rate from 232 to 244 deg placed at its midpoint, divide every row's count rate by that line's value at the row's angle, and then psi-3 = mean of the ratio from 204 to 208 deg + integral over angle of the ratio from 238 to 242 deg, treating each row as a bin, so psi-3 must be 5.02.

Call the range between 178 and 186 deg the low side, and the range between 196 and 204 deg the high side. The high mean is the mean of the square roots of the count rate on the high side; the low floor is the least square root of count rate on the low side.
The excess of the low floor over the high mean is 0.047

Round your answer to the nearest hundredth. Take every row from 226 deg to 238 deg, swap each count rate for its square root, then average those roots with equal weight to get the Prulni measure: 1.85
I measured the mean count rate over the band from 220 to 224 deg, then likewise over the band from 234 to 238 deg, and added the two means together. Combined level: 6.93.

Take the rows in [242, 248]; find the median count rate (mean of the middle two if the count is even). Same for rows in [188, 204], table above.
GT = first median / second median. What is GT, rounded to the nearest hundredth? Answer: 1.31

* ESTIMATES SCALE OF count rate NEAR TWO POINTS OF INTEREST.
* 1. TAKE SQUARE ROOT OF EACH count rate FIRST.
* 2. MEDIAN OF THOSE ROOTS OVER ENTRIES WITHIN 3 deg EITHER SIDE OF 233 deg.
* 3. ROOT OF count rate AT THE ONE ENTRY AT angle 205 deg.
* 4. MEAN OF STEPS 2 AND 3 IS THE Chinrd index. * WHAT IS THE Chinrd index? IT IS 1.84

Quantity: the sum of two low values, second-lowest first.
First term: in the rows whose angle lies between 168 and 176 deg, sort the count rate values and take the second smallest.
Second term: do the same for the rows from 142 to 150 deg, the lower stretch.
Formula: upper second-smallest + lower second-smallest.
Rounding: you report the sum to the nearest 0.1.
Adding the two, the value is 7.9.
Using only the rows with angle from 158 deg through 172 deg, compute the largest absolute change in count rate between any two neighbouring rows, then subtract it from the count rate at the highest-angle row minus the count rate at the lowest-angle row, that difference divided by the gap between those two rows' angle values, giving -0.26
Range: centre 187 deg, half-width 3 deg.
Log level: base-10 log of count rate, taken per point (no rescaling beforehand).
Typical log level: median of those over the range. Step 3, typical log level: 0.35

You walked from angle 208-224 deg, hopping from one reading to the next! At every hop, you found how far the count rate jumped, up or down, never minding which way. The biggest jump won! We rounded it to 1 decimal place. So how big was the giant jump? 0.4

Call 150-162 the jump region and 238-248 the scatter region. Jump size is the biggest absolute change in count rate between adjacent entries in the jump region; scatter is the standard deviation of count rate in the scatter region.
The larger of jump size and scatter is 0.79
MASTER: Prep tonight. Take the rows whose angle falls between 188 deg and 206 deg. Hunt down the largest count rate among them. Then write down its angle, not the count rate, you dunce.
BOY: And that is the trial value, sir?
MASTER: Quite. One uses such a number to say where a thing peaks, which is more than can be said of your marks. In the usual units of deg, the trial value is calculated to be 205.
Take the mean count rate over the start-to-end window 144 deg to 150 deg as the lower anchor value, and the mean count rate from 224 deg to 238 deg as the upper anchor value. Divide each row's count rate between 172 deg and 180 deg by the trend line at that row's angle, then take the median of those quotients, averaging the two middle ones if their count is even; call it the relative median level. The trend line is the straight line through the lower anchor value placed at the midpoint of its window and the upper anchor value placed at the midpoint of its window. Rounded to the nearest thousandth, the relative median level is 0.995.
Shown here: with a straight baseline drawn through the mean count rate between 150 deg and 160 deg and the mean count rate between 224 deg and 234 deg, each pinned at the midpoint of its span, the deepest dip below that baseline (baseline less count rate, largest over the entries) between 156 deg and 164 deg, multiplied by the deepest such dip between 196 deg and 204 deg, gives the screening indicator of 0.39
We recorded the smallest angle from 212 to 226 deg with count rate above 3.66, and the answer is 225 deg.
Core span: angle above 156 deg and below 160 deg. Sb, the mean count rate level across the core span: 3.8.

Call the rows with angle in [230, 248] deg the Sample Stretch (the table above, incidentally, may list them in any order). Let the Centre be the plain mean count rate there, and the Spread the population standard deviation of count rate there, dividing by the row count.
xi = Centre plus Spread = 3.64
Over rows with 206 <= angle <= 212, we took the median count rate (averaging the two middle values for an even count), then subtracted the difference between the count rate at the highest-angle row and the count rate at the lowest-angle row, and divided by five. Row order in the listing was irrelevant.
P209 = 0.65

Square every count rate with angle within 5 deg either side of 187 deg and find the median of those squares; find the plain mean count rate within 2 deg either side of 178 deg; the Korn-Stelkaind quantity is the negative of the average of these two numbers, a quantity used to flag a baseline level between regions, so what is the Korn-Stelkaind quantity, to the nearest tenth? -4.5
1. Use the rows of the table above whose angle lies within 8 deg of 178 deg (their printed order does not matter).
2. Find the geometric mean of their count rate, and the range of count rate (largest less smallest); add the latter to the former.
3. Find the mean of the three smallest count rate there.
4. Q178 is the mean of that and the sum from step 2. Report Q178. 4.05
